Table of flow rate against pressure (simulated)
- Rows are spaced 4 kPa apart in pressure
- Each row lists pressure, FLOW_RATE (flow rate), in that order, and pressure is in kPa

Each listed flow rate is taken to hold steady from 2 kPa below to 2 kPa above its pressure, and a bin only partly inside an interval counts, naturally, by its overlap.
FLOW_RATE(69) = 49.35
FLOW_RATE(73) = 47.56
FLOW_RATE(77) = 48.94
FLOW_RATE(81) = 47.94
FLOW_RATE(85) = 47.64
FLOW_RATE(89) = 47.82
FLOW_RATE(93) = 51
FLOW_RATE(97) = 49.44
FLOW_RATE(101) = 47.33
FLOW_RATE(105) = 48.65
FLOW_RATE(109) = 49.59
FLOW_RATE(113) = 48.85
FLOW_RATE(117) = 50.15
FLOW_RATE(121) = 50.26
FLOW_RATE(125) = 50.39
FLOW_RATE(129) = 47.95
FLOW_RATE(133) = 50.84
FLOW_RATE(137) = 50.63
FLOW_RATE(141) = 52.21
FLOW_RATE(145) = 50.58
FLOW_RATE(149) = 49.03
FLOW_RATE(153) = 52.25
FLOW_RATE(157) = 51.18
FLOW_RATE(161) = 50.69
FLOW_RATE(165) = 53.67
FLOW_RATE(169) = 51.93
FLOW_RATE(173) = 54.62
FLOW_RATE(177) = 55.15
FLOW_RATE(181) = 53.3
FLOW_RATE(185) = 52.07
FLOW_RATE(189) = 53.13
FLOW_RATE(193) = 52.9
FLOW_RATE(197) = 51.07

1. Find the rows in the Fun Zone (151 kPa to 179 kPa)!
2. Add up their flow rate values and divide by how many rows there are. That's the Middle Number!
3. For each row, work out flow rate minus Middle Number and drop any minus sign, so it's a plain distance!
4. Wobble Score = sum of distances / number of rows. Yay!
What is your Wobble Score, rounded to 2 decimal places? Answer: 1.45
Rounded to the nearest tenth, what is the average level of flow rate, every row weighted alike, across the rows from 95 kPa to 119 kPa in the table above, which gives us 49.0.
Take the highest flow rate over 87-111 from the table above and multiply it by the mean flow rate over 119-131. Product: 2526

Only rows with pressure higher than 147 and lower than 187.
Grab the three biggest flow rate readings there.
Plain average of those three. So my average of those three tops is 54.5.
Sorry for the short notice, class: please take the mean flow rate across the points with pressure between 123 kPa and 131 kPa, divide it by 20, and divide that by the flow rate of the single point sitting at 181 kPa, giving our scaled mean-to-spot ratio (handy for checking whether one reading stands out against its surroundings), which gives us 0.0461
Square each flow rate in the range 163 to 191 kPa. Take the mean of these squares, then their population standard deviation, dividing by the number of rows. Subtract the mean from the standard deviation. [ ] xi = -2735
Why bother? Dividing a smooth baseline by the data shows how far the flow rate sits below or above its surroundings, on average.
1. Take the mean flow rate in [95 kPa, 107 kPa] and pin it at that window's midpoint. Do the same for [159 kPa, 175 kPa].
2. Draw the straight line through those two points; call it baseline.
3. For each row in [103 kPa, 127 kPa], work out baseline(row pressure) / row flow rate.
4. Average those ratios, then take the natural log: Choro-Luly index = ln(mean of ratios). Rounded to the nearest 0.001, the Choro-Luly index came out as -0.005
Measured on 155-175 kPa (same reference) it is 0.004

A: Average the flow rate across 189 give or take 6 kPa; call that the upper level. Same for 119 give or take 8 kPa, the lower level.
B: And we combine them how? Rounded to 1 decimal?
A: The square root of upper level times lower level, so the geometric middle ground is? 51.3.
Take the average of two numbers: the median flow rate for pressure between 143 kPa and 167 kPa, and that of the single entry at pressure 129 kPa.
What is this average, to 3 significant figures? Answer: 49.4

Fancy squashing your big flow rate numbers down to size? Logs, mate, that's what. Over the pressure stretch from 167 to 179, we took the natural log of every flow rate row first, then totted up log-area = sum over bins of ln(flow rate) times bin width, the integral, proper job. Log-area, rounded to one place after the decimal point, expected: 47.8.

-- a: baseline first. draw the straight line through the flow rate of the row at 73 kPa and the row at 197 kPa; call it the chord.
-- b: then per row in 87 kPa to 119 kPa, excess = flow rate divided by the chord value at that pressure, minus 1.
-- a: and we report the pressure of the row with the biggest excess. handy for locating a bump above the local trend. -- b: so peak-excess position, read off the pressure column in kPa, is 93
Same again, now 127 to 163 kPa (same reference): 141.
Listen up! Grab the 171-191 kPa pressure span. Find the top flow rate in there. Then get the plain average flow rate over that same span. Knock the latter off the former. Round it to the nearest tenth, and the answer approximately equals 1.5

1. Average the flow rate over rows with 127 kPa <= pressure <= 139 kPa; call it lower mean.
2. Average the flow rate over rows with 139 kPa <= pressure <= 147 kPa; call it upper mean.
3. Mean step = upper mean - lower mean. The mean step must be 1.6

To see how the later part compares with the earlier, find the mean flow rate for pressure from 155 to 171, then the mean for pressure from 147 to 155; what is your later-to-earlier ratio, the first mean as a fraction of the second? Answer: 1.02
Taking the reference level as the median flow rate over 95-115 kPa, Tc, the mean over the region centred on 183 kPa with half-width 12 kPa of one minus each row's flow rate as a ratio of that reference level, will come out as -0.10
